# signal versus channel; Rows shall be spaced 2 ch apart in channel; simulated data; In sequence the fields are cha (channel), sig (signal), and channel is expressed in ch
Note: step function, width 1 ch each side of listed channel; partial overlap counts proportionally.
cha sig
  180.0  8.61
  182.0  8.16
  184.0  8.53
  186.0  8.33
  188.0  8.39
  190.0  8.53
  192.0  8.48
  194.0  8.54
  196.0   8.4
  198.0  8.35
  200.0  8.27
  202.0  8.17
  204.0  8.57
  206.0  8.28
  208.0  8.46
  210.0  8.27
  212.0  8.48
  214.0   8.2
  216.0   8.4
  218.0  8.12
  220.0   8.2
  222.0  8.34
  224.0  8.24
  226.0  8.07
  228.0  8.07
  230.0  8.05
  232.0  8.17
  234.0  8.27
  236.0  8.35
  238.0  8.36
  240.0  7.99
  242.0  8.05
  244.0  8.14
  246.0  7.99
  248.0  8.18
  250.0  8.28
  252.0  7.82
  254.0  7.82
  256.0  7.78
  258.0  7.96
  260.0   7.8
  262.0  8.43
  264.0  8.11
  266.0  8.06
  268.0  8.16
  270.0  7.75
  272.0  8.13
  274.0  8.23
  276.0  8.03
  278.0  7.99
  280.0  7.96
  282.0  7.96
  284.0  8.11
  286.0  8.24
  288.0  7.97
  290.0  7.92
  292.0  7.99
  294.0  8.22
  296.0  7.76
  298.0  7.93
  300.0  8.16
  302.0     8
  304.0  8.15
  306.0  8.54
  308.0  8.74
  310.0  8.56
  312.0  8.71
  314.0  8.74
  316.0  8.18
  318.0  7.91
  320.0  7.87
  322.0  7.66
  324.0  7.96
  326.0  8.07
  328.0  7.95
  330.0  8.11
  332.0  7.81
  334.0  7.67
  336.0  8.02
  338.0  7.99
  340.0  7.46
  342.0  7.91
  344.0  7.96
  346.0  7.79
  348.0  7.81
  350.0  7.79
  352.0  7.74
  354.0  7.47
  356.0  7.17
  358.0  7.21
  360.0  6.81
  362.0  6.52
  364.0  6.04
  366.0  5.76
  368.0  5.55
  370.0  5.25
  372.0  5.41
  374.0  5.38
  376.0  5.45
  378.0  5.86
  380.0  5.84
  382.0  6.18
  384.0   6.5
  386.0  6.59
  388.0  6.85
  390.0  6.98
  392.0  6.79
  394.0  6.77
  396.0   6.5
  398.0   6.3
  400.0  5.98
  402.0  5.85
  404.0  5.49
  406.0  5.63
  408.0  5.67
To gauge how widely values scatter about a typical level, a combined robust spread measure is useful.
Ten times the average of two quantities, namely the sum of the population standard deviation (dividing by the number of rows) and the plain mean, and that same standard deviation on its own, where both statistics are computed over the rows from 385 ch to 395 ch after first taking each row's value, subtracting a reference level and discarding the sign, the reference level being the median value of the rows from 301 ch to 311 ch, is 10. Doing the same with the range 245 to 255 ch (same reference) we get 4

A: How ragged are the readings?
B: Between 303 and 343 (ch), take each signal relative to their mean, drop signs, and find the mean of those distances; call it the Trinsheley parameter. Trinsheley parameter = 0.29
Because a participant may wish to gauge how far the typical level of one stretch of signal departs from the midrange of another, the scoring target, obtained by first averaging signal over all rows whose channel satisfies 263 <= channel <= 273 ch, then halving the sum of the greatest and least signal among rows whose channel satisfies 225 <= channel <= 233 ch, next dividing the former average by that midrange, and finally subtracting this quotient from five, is 4.01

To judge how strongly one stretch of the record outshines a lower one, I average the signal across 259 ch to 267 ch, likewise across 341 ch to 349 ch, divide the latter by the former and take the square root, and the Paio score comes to 0.99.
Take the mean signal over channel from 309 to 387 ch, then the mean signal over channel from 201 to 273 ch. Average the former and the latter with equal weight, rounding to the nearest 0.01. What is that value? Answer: 7.67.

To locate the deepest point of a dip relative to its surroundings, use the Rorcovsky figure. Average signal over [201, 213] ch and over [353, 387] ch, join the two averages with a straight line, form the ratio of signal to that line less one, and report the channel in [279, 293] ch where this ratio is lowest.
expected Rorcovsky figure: 280.0 ch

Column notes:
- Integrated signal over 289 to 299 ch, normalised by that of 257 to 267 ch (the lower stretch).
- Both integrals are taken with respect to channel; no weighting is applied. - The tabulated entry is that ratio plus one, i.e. 1.99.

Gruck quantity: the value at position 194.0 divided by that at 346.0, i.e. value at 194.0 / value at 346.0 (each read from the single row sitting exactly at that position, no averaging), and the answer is 1.10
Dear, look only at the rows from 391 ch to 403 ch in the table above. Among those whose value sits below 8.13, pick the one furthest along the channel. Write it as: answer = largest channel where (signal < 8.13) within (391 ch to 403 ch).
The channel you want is 402.0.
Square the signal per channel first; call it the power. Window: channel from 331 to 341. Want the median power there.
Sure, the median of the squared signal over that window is 61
